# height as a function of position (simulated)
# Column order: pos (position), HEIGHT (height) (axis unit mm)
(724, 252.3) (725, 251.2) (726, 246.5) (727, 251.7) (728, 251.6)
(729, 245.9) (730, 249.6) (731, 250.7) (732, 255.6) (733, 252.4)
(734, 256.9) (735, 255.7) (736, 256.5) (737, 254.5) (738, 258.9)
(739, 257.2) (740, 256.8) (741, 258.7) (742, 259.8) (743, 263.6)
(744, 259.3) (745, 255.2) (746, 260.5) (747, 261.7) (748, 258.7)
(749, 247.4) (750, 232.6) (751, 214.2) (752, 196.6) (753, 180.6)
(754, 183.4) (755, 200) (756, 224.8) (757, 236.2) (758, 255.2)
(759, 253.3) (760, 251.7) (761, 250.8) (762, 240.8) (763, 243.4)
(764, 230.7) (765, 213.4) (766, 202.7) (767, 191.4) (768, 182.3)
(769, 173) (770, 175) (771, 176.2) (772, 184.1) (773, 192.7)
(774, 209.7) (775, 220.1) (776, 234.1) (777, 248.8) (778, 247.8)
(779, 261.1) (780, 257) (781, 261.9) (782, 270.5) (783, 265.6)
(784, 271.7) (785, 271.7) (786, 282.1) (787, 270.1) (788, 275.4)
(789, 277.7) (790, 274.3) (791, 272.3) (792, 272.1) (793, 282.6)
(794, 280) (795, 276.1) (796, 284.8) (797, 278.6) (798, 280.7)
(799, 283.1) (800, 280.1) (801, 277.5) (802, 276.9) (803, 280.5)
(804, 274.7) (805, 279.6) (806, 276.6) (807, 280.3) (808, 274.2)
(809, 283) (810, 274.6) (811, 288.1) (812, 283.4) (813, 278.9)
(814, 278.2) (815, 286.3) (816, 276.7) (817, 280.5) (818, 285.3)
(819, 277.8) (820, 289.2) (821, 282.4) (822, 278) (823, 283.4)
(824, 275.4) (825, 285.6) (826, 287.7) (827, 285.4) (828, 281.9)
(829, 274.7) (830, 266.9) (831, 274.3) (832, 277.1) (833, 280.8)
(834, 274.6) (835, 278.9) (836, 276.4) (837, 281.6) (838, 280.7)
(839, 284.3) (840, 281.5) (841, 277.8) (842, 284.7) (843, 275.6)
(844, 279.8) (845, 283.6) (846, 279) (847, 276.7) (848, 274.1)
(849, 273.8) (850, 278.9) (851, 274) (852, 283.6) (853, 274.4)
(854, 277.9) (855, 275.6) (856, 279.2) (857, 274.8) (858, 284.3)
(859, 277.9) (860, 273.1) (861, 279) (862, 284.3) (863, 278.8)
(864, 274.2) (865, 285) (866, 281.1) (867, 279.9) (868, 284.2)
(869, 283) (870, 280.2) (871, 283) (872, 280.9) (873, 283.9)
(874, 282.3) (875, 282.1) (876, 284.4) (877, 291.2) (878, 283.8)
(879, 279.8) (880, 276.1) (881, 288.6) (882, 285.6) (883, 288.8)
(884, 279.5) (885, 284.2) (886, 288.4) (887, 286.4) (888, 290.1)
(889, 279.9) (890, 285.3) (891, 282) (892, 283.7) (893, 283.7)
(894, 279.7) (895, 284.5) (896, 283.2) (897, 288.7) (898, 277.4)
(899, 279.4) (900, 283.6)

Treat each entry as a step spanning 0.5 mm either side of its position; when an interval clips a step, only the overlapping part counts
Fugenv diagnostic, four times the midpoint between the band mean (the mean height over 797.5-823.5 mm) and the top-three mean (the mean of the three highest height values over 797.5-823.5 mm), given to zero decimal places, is 1137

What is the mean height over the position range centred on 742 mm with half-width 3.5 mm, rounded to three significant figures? 259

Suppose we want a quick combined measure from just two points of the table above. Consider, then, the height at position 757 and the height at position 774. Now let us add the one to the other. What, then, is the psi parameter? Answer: 446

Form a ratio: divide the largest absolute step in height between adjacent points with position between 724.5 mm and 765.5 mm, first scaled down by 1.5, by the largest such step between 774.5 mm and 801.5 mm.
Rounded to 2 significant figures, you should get 1.1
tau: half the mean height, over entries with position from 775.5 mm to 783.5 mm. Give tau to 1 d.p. 127.9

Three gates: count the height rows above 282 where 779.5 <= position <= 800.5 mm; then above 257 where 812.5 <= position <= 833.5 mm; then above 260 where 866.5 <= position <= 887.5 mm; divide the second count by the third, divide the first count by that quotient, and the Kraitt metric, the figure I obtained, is 4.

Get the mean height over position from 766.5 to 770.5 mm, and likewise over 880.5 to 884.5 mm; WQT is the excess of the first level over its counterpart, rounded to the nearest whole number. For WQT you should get -105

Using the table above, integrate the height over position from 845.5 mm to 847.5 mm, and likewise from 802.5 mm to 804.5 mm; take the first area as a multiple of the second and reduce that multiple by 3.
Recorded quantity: -2.00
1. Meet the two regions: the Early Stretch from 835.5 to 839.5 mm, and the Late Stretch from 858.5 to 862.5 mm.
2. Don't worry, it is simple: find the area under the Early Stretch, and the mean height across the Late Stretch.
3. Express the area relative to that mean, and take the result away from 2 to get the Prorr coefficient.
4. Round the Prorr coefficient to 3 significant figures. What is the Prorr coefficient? -2.03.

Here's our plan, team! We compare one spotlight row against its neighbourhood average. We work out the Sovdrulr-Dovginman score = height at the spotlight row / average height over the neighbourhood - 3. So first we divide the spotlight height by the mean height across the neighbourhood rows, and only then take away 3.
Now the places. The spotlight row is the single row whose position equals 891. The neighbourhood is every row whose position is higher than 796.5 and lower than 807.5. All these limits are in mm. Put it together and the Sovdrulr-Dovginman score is -1.99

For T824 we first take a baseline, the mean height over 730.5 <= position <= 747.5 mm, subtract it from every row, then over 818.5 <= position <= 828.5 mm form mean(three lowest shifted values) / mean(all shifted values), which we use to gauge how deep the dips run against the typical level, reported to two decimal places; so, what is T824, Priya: 0.78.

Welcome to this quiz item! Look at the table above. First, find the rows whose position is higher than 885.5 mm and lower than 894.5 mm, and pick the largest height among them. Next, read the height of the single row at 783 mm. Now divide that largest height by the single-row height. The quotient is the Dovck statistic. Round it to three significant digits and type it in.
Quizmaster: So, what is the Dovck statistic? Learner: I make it 1.09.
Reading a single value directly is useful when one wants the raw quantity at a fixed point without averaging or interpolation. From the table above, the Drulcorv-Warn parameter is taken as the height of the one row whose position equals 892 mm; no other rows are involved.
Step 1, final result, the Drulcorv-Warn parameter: 283.7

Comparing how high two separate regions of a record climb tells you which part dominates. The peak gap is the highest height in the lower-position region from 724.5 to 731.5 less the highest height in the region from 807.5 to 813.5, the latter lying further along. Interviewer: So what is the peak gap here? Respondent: -36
